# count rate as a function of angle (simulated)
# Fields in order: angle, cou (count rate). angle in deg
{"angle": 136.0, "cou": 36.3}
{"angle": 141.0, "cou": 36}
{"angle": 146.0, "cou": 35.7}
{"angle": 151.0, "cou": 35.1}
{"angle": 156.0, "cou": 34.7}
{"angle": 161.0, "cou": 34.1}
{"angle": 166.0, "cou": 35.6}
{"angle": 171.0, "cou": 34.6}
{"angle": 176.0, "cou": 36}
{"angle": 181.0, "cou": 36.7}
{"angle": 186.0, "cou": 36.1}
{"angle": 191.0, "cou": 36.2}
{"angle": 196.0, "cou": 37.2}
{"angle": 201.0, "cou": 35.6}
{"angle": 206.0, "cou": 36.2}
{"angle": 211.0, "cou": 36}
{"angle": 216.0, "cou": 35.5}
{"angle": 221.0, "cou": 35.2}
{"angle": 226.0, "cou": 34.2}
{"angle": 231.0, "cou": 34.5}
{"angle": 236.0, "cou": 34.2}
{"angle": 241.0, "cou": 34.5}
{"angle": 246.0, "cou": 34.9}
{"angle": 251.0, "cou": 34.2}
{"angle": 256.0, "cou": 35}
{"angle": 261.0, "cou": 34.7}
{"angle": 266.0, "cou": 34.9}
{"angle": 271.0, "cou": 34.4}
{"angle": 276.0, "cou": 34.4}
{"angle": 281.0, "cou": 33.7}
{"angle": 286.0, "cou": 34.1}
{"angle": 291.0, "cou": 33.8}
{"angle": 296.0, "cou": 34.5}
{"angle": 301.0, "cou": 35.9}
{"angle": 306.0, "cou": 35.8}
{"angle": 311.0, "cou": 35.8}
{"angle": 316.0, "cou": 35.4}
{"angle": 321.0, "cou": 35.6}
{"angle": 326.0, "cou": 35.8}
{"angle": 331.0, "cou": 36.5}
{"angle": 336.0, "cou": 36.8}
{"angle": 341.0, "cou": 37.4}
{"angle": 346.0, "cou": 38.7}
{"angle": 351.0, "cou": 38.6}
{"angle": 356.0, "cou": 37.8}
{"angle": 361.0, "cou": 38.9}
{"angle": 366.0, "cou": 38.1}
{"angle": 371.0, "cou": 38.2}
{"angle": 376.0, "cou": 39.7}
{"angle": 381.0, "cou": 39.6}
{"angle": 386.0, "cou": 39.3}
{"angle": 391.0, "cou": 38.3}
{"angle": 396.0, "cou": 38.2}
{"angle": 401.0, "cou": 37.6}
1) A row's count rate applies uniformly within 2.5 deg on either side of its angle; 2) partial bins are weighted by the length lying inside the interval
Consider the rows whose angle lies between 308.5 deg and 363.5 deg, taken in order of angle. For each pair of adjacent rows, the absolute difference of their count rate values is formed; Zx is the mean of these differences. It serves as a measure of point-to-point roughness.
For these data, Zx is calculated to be 0.57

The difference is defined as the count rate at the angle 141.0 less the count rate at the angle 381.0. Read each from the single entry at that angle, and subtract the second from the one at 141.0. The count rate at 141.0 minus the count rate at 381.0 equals -3.6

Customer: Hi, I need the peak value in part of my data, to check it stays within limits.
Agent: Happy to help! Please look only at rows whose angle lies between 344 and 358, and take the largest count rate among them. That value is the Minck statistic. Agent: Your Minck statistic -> 38.7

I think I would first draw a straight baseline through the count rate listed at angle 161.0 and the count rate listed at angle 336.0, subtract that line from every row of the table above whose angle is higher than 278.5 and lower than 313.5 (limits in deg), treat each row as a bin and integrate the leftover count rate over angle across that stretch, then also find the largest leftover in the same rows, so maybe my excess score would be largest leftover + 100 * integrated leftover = -4840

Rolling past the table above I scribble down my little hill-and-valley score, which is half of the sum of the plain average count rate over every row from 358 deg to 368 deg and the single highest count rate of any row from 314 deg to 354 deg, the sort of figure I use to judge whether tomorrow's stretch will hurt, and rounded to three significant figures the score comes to 38.6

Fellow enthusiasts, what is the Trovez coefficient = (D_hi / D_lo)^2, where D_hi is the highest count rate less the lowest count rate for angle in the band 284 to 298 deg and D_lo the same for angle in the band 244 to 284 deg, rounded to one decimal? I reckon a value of 0.3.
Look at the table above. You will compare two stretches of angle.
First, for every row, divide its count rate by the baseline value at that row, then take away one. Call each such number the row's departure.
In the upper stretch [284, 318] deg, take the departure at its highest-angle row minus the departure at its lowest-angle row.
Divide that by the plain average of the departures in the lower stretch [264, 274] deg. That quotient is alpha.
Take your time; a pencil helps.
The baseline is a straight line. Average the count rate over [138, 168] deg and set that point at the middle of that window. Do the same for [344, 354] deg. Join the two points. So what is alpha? -0.3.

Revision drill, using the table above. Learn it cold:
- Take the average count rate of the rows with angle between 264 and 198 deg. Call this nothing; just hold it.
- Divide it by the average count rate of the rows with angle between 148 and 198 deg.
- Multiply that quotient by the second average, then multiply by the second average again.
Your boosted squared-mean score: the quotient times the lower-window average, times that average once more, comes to 1246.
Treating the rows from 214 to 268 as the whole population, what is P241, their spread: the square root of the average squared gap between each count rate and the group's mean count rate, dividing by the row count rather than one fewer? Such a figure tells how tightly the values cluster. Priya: 0.41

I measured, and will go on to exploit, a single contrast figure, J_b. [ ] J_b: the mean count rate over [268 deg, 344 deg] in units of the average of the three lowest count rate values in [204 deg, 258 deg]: 1.03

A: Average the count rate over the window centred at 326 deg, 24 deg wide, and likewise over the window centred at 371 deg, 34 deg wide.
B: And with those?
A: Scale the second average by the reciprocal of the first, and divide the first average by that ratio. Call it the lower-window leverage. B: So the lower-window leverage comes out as 33.4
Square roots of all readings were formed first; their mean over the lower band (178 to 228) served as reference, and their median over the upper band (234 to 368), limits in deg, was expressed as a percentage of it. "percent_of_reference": 99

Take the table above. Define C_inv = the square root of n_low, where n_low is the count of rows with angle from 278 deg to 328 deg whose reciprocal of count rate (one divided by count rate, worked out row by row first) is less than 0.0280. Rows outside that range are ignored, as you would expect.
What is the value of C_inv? 2.0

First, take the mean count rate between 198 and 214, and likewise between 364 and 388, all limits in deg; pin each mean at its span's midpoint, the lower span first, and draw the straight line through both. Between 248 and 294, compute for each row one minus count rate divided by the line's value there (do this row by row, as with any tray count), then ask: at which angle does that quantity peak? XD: 291.0 deg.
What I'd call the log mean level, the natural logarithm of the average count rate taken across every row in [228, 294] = 3.54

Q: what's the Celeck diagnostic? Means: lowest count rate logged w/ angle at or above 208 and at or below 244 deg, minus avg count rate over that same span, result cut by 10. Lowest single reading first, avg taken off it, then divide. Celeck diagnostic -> -0.07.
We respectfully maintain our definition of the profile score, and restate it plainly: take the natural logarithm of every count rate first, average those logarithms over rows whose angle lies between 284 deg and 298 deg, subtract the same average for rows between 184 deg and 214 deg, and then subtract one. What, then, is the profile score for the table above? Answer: -1.06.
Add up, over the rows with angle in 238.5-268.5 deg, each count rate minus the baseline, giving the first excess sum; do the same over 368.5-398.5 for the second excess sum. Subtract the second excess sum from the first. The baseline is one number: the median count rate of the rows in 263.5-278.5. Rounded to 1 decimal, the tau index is -25.1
